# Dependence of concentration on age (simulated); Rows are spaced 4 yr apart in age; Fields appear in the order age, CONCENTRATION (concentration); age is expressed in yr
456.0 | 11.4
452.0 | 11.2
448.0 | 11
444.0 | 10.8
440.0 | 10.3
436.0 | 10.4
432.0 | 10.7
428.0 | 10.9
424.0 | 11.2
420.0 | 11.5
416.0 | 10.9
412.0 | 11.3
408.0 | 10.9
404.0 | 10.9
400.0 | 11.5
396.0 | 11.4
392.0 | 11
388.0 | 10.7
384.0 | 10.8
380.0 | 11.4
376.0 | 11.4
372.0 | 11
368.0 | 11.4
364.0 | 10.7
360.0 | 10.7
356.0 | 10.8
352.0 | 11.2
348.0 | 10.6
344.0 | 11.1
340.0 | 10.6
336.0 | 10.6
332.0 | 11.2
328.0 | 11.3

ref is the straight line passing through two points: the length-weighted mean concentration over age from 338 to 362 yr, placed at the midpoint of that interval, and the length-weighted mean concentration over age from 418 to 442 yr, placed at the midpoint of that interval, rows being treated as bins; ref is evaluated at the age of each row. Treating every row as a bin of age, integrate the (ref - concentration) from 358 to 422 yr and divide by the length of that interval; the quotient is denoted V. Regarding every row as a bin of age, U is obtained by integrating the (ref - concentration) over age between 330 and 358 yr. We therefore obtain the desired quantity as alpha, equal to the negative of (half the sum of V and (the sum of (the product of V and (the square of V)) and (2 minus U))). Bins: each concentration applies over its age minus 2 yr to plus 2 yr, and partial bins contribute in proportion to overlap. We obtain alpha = -1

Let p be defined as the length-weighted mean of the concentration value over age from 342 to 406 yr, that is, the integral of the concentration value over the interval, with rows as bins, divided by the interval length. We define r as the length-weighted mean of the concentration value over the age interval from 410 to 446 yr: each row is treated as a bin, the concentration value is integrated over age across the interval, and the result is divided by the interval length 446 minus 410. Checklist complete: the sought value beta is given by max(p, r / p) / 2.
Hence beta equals 5.52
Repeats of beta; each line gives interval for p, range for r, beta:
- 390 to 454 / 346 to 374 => 5.50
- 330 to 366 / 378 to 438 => 5.42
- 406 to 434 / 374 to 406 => 5.53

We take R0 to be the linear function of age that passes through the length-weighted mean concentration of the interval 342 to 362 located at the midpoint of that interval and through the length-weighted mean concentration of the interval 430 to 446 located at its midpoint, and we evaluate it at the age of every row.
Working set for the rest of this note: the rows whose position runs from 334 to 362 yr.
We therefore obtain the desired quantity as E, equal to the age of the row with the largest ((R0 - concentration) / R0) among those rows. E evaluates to 336.0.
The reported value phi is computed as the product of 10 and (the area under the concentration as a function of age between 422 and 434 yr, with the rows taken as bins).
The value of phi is 1312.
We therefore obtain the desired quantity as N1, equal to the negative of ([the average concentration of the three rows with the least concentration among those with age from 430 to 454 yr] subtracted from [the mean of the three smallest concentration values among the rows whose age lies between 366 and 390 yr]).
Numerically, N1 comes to -0.37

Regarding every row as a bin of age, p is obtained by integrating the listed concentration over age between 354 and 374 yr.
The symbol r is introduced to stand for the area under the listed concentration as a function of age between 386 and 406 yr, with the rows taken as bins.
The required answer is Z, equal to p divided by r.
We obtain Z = 0.98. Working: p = 218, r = 222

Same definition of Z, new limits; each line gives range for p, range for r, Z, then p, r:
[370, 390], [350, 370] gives 1.01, 221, 219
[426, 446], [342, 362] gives 0.98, 212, 218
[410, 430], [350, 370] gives 1.02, 223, 219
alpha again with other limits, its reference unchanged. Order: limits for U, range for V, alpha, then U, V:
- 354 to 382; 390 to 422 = -4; -6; -0.34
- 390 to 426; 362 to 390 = -7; -12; -0.22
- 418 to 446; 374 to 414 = -1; 0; -0.30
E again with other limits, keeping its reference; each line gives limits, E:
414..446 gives 440.0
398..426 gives 404.0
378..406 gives 388.0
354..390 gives 360.0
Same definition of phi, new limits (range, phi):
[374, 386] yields 1344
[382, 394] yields 1300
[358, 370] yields 1312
